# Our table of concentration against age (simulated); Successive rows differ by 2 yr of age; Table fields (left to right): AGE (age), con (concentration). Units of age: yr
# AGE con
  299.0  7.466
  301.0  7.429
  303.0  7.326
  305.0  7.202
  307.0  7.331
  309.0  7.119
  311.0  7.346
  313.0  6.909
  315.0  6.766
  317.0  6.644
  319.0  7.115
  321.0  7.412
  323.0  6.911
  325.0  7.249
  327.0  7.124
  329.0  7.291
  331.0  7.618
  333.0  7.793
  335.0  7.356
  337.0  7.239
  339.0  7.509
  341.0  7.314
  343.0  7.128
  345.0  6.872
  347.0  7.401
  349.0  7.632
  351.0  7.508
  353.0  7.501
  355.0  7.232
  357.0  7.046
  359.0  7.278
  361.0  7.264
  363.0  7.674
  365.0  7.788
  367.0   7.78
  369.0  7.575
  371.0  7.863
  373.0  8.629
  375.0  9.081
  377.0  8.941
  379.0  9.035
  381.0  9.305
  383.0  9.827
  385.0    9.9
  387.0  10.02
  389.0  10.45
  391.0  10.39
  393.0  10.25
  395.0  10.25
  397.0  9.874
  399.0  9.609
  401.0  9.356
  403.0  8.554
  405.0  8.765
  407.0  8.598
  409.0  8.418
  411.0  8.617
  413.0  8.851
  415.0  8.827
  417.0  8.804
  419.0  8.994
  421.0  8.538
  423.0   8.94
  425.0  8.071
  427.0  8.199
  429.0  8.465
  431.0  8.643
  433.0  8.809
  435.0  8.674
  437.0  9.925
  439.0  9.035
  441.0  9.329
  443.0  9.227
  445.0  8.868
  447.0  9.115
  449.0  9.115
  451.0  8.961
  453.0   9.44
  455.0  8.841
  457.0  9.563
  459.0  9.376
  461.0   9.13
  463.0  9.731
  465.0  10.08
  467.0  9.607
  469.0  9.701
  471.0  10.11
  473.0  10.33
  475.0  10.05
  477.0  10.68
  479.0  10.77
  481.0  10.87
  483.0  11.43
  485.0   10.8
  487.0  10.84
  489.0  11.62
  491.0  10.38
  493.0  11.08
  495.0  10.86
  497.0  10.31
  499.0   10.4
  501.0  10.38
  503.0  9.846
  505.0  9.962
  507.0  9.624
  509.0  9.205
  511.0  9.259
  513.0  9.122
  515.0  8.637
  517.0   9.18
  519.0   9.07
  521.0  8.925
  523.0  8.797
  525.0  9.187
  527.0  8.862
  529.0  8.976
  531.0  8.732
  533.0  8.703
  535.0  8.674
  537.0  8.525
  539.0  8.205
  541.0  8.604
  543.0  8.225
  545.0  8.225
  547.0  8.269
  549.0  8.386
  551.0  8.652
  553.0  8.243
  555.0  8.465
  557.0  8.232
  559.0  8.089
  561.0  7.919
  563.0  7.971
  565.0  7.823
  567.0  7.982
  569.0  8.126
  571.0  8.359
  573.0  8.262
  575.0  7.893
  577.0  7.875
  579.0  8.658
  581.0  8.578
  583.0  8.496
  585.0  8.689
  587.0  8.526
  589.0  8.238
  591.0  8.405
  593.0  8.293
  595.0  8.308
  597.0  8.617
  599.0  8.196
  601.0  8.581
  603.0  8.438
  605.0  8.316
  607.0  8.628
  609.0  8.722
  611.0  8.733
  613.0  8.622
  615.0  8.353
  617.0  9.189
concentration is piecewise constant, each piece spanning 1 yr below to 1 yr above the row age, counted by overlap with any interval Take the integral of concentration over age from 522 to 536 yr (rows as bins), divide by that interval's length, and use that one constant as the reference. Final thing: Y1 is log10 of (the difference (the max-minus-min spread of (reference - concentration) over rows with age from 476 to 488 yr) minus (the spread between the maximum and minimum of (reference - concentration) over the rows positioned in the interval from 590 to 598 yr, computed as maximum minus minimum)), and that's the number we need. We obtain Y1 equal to -0.37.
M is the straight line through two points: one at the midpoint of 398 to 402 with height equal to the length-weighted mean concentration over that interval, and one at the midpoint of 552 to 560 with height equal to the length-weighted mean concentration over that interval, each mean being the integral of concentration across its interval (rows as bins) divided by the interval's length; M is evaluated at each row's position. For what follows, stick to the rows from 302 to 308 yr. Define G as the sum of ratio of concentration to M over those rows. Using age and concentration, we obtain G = 2.1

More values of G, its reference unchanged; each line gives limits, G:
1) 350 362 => 4.5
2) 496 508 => 7.0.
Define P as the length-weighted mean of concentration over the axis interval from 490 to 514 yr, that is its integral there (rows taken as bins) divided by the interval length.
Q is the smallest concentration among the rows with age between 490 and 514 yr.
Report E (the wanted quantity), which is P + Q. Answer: 19.2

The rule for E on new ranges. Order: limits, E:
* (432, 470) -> 18.0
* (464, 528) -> 18.6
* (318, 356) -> 14.2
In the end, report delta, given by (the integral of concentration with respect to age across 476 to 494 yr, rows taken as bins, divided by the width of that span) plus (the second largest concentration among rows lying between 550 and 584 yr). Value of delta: 19.6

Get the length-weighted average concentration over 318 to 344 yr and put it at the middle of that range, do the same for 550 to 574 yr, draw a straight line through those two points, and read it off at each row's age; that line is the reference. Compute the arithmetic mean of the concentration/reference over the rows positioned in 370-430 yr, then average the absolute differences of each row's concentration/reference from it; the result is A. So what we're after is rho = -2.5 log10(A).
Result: 2.7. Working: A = 0.08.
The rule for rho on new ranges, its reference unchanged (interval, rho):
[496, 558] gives 2.9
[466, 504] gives 3.1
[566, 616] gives 4.1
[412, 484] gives 2.9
